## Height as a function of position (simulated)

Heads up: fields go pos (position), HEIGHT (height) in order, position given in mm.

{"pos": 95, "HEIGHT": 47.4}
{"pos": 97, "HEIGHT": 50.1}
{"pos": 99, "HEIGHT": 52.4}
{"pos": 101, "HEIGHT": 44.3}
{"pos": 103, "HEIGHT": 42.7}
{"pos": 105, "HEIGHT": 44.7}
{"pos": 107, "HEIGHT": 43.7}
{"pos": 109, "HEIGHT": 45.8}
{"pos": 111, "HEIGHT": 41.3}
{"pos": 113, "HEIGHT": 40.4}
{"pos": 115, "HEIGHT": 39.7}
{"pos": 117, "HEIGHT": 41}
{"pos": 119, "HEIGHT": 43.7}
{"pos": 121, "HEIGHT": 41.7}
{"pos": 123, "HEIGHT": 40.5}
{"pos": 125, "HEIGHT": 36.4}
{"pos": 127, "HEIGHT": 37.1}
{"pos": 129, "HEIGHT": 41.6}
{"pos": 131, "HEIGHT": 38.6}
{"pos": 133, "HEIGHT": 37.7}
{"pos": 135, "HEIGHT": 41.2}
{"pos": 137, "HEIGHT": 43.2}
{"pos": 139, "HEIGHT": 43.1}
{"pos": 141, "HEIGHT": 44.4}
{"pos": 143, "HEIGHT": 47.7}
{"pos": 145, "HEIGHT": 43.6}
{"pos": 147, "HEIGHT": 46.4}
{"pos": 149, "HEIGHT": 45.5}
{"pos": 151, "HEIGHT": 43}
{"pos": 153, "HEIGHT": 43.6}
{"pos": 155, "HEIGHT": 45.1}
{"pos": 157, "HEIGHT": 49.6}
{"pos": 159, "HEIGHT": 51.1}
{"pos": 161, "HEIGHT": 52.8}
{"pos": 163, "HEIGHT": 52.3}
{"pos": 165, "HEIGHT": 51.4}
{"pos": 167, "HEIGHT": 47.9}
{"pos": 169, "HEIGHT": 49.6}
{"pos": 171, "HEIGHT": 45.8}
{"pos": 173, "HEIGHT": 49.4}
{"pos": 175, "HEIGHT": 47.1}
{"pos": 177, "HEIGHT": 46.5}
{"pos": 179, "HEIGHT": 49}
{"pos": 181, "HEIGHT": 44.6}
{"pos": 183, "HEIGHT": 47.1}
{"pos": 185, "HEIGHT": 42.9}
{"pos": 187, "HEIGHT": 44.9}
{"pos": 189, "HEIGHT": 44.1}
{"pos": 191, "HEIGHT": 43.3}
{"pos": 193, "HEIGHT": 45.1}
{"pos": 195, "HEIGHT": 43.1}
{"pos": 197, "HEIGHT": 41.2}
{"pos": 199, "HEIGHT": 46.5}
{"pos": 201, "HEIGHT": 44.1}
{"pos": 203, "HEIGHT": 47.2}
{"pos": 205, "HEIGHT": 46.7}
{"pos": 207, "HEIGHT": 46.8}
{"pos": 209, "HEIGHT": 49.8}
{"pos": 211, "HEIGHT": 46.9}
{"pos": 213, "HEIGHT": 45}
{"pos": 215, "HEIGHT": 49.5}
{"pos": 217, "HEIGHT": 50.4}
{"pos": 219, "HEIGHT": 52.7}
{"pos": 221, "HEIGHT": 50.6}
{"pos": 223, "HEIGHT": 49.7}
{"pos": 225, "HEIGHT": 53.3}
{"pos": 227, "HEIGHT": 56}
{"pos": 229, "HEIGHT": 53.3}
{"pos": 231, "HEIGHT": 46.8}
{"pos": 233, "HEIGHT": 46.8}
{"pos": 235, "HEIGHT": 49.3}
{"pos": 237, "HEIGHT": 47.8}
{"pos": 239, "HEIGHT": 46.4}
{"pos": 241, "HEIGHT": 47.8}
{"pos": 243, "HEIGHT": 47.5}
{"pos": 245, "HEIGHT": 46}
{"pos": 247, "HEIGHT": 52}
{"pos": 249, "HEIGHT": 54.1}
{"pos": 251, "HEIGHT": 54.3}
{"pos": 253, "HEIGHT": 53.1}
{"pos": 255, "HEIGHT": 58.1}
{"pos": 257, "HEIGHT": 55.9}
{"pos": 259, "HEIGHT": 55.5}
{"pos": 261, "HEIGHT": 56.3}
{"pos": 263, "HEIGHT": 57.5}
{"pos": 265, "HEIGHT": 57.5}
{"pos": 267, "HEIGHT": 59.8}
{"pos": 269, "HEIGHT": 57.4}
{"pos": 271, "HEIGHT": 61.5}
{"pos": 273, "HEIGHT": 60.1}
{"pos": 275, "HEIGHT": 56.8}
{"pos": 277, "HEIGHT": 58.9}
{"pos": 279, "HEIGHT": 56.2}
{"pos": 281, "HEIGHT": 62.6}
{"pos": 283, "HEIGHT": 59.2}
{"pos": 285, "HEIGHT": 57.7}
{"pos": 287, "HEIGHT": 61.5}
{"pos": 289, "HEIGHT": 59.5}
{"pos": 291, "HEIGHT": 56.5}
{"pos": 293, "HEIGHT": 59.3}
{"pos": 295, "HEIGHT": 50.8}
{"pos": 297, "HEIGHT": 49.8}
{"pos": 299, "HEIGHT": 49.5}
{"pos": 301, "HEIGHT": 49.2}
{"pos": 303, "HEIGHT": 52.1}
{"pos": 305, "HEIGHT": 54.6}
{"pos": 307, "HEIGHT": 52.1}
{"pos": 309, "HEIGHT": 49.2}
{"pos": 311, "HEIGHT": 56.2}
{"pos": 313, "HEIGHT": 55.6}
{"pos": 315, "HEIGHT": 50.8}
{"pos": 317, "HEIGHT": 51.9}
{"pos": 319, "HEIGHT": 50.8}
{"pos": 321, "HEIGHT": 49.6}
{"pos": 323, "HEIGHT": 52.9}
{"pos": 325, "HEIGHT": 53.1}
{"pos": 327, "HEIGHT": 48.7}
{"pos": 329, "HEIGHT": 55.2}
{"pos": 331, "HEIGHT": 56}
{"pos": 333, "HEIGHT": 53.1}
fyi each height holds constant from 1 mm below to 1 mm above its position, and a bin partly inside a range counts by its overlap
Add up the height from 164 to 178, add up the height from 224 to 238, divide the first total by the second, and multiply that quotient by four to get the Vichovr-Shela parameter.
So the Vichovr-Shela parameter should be 3.82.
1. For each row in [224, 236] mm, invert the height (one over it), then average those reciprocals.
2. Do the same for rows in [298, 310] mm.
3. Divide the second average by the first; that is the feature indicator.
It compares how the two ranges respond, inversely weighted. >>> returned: 0.99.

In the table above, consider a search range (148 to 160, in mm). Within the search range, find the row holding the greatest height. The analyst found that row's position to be 159 mm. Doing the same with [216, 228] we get 227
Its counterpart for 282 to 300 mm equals 287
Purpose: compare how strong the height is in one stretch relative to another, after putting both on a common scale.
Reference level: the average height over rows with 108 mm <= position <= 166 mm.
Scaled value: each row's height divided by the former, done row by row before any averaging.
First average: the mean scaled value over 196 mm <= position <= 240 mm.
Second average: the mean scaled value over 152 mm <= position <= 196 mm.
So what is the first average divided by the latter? 1.03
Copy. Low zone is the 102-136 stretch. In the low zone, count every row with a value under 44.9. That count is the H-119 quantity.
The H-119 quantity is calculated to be 16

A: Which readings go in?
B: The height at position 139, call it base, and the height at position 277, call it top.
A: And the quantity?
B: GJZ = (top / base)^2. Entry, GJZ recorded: 1.9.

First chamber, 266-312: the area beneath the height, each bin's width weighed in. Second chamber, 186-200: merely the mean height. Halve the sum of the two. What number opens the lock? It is 1313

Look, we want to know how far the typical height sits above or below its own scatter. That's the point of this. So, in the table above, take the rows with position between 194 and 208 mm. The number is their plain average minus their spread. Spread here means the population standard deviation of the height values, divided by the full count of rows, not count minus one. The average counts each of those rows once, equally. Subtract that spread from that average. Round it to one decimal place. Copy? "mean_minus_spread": 42.9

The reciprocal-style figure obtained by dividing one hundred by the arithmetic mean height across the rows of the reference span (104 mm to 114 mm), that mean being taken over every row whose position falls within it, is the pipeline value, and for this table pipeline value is 2.3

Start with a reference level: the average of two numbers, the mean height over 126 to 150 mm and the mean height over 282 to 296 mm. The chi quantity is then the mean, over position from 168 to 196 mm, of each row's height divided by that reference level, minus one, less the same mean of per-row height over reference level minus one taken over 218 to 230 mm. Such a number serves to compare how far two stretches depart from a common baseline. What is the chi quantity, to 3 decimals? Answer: -0.134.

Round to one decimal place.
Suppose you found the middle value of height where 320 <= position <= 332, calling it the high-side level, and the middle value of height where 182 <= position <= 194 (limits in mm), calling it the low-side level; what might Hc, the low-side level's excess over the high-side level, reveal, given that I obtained -8.5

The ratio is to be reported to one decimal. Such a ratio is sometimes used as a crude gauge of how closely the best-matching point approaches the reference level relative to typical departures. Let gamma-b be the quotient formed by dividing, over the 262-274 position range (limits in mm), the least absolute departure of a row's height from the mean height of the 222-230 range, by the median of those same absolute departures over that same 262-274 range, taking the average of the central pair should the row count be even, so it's 0.8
